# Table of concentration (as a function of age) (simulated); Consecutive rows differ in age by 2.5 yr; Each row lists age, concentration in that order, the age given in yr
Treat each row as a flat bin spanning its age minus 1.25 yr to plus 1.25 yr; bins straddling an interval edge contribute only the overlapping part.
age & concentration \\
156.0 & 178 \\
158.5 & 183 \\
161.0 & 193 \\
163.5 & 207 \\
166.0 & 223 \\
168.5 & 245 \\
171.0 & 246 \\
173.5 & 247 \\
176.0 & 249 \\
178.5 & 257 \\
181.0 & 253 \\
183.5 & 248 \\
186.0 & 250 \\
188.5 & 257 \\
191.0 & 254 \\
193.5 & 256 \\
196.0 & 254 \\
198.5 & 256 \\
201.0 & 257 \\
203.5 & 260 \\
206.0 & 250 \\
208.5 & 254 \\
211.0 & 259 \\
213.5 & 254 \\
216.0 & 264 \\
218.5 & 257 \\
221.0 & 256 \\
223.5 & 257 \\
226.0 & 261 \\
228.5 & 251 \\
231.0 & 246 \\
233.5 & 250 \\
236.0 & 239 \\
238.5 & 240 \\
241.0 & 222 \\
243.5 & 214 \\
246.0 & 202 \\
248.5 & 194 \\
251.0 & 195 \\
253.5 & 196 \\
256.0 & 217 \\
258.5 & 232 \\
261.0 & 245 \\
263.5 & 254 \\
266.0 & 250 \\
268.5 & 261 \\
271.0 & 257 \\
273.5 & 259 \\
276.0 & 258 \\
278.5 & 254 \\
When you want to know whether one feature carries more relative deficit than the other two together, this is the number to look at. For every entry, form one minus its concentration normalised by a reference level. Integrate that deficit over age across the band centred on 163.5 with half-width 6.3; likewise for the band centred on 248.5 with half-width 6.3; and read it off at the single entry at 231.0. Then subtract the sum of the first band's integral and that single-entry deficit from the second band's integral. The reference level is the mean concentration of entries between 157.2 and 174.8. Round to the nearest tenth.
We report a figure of 0.7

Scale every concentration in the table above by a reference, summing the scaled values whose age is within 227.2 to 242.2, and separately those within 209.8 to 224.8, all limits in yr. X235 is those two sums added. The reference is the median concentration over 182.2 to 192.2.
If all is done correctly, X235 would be 11.9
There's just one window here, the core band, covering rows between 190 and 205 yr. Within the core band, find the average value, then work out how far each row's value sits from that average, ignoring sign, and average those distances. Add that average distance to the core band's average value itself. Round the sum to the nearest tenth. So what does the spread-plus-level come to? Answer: 257.7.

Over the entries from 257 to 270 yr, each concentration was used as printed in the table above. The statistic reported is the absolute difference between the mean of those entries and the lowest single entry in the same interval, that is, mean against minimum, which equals 16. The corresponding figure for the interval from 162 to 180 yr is 32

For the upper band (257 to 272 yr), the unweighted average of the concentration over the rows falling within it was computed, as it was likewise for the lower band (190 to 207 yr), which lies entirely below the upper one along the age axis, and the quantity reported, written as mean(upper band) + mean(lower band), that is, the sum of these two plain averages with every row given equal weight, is 505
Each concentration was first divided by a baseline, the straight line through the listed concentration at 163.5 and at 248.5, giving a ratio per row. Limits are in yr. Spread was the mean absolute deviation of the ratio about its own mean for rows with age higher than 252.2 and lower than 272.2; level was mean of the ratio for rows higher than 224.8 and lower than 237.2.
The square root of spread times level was 0.35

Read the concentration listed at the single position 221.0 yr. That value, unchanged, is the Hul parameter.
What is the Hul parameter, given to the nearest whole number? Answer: 256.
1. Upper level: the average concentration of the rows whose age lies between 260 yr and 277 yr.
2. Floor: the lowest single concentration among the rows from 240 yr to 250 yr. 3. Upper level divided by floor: 1.31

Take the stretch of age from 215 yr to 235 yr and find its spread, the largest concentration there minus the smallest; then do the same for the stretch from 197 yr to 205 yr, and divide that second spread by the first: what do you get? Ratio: 0.22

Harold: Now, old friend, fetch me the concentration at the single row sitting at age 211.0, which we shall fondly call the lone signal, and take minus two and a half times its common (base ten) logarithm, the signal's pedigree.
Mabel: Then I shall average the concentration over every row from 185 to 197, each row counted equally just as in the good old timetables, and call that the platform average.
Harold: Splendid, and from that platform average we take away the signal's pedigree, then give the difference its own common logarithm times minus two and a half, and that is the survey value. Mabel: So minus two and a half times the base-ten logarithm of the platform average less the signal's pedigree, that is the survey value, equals -6.04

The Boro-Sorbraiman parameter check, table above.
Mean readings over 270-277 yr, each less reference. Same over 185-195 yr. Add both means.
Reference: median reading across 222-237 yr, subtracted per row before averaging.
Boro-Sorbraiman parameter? 11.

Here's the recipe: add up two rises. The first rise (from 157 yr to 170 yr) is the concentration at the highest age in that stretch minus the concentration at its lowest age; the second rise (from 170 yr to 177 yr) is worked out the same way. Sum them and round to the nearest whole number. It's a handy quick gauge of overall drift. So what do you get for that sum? 65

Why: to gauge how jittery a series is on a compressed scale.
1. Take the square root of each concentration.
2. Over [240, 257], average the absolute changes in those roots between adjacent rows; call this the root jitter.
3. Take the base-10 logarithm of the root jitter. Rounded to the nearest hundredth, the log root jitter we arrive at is -0.53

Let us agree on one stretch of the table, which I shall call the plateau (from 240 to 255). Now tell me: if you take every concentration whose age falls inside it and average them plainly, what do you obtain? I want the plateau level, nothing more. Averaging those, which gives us 204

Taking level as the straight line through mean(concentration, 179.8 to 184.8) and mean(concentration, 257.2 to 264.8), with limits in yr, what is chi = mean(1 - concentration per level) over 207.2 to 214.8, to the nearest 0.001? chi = -0.031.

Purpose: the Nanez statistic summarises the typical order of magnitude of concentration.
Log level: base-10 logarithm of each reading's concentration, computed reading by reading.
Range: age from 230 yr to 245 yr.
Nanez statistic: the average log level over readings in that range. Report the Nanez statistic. 2.37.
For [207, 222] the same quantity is 2.41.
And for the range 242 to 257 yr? 2.31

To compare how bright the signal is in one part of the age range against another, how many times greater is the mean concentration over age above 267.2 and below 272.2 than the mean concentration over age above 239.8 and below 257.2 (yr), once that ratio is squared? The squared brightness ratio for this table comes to 1.59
